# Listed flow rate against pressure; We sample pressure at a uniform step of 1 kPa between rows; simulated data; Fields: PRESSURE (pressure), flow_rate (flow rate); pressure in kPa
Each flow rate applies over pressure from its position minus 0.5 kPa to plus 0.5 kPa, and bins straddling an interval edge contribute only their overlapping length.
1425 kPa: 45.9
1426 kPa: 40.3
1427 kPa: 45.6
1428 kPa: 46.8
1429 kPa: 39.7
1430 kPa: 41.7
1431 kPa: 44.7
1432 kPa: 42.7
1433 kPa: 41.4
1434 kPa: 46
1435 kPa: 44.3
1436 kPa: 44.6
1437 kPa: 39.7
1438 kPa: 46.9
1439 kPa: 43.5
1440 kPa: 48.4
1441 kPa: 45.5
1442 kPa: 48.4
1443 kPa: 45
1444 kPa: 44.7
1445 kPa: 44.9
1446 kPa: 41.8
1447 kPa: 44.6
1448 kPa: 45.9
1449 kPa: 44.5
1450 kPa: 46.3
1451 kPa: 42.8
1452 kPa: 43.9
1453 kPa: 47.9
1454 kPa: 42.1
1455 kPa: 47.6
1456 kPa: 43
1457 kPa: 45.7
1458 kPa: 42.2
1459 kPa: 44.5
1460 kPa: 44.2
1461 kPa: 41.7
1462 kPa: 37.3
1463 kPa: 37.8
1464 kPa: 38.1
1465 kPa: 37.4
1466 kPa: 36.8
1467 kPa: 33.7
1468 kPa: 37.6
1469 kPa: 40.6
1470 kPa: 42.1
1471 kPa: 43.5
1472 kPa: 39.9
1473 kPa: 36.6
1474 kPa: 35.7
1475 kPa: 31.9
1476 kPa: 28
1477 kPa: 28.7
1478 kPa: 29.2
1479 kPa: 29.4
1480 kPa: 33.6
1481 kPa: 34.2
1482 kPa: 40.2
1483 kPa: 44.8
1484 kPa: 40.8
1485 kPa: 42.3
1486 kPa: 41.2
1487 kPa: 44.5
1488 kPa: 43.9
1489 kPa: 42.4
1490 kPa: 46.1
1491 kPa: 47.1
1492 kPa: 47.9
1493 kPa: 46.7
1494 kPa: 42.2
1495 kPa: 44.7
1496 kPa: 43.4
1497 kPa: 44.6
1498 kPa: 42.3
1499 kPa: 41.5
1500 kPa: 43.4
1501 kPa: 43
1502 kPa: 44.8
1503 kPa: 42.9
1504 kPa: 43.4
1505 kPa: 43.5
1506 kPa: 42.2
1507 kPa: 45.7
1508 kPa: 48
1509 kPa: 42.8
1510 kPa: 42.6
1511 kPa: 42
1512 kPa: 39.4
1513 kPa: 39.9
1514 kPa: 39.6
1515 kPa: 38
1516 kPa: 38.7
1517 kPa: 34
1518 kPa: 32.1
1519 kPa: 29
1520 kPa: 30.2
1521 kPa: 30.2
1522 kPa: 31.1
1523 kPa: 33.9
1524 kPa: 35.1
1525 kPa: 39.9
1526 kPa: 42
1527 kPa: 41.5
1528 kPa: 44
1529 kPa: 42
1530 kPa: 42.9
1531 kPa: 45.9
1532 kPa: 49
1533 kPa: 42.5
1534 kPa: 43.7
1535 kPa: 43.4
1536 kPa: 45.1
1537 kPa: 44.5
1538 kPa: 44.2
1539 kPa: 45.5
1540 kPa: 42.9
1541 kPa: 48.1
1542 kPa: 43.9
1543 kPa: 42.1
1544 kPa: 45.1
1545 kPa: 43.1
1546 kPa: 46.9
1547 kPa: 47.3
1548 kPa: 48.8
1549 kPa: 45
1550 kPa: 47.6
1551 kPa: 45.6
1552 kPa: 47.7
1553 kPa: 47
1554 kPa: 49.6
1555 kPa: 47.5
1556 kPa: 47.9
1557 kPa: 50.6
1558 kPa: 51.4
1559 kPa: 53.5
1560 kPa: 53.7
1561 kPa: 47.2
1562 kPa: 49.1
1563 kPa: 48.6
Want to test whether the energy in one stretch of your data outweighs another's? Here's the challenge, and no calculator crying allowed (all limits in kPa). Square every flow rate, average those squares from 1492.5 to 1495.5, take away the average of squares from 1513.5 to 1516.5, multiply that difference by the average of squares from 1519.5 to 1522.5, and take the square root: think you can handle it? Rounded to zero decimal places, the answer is 671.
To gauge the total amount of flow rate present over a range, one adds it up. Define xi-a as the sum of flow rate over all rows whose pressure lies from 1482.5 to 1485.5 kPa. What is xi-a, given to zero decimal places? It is 128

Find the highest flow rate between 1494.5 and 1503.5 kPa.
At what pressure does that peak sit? 1502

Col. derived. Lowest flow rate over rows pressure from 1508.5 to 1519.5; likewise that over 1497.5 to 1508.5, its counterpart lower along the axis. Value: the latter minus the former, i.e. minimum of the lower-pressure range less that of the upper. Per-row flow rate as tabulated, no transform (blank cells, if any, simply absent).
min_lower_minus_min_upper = 12.5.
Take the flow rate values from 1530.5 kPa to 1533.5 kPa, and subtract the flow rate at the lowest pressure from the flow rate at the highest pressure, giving -3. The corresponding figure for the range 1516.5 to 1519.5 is -5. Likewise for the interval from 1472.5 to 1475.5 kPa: -5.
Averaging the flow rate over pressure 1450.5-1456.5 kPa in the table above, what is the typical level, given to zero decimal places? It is 45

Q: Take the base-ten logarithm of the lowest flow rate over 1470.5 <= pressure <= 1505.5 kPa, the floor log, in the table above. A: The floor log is 1.45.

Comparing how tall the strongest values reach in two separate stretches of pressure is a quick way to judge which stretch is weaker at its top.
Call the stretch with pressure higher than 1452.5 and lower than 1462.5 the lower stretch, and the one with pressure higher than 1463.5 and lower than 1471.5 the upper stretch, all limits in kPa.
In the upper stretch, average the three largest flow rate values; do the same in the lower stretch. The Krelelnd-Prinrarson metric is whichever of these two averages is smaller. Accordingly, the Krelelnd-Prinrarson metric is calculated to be 42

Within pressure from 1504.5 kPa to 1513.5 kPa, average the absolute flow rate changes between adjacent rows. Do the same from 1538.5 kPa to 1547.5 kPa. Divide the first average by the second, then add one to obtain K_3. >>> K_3 1.7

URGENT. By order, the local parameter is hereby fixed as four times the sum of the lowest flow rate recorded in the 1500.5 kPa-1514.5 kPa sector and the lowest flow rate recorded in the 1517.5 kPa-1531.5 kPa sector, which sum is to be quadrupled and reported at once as 274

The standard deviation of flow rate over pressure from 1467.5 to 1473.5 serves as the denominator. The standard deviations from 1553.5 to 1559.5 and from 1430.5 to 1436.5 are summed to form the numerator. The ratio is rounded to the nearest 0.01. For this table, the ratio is 1.48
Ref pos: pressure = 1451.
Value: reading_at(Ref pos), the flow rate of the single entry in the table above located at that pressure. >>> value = 42.8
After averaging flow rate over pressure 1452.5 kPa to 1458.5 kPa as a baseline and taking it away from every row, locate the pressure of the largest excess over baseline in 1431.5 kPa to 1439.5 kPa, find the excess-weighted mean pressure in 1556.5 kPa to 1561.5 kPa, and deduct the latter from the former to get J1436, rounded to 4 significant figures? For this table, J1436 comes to -120.9 kPa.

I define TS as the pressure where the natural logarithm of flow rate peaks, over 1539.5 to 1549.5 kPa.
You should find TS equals 1548 kPa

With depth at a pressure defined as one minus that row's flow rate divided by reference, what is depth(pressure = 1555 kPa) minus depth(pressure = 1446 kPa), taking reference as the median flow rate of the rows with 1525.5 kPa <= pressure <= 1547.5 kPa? -0.13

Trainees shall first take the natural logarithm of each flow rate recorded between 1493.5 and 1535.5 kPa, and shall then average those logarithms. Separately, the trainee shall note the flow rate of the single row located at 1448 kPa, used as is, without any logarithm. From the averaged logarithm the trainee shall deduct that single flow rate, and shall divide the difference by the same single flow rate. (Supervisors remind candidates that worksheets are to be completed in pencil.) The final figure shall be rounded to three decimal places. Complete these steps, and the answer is -0.919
